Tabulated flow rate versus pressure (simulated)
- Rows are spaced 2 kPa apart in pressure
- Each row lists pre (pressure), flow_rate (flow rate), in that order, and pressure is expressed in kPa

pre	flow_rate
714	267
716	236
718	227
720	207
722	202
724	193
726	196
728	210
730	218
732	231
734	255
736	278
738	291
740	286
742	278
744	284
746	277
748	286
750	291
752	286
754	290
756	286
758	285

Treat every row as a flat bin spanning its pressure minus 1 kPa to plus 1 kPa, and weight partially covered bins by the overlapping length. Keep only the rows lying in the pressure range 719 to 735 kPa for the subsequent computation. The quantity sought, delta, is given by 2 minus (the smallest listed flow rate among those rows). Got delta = -191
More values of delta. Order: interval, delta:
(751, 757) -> -284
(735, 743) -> -276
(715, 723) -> -200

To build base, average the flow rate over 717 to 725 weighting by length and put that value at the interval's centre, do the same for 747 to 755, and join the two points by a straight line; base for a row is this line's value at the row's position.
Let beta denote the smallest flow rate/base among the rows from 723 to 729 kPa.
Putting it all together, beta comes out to 0.89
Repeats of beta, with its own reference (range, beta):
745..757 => 0.95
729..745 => 0.94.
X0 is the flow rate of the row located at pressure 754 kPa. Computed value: 290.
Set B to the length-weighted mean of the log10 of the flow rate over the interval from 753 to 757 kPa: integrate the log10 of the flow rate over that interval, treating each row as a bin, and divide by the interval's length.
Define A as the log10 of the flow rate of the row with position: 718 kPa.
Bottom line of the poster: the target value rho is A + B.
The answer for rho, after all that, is 4.82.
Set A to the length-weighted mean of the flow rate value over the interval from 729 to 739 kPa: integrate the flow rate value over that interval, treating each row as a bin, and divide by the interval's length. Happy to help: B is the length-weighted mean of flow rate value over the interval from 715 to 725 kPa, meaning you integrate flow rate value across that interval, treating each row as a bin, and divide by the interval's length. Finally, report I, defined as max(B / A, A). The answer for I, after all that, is 255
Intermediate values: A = 255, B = 213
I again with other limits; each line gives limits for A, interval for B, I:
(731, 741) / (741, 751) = 268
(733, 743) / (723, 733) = 278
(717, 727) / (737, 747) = 205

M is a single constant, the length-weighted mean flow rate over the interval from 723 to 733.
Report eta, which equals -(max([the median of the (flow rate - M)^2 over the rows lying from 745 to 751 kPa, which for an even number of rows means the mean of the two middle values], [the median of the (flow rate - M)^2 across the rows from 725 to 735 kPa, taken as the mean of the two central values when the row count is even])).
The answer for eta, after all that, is -5837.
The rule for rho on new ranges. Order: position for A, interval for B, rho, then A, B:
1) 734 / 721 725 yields 4.70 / 2.41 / 2.30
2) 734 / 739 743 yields 4.86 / 2.41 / 2.45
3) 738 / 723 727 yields 4.75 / 2.46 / 2.29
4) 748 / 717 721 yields 4.79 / 2.46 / 2.34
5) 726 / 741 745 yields 4.74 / 2.29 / 2.45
